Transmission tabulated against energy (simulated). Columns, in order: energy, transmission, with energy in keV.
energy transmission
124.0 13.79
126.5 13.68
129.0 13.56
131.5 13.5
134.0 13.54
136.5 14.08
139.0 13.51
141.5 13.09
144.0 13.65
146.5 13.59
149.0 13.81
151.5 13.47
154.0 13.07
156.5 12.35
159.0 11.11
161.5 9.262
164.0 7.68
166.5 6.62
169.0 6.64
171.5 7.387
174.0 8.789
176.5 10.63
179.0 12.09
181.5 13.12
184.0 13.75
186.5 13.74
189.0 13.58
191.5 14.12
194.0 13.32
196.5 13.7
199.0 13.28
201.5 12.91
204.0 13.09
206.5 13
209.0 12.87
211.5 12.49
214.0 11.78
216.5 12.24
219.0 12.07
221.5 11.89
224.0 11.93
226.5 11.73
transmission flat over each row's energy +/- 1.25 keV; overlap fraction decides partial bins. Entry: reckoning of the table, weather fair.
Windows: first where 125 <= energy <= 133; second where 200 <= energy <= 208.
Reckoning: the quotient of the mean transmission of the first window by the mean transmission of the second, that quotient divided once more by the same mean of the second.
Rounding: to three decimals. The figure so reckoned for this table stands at 0.080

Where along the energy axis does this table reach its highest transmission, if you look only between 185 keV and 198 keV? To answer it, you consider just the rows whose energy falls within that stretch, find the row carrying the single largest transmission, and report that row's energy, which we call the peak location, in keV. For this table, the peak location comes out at 191.5 keV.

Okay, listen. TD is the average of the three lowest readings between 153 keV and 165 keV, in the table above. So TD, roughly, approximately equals 9.4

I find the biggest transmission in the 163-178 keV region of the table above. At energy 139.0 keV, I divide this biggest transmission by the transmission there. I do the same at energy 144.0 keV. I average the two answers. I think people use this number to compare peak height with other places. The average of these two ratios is 0.783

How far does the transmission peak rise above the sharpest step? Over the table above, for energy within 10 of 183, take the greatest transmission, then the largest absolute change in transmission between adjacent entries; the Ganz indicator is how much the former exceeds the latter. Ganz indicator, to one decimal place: 12.3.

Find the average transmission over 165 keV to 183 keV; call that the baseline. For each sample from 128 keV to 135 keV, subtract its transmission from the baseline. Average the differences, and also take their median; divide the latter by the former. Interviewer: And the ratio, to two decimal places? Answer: 1.00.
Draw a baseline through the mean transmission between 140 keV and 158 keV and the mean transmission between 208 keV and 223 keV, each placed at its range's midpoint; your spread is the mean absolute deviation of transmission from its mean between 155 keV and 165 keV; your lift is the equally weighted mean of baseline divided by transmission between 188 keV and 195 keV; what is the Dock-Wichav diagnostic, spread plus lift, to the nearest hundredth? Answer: 2.55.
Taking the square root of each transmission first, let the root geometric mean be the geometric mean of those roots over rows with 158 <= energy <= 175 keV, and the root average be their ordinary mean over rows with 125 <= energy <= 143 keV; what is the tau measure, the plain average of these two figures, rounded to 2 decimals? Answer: 3.26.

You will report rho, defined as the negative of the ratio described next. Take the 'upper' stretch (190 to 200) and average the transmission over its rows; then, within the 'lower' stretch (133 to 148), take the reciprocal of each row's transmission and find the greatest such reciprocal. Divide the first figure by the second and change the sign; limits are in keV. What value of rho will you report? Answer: -178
